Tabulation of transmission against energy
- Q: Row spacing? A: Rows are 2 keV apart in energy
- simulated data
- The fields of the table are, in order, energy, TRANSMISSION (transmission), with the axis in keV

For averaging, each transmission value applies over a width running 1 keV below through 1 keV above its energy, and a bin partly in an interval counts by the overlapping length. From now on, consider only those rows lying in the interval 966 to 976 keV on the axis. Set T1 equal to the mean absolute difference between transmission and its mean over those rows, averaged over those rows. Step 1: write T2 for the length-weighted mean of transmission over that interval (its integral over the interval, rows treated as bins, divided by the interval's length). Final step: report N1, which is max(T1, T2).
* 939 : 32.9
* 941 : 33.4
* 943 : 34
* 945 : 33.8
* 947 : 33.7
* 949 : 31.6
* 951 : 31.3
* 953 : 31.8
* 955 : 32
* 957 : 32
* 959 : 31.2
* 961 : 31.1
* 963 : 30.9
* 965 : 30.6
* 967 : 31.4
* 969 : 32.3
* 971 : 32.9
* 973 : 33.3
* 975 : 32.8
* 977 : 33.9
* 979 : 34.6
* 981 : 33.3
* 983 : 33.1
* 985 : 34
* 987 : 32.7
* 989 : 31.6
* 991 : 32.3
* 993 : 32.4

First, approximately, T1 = 0.55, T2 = 32.5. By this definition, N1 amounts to 32.5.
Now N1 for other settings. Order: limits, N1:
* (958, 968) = 31.0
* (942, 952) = 32.9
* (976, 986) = 33.8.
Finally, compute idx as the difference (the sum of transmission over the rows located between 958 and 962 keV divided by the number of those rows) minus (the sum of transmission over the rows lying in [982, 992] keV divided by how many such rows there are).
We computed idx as -1.6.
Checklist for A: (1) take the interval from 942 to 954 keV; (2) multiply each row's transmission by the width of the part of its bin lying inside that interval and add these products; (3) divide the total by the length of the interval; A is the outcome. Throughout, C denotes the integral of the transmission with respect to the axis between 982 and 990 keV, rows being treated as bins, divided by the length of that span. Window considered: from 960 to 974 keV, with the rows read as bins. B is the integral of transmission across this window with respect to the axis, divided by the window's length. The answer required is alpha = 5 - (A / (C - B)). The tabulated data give -26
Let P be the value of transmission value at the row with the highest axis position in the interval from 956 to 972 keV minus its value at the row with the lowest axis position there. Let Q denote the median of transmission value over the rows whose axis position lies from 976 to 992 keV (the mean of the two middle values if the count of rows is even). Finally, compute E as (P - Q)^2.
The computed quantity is 1043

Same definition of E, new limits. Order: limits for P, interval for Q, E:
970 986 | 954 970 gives 912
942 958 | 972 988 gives 1246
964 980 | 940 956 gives 824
